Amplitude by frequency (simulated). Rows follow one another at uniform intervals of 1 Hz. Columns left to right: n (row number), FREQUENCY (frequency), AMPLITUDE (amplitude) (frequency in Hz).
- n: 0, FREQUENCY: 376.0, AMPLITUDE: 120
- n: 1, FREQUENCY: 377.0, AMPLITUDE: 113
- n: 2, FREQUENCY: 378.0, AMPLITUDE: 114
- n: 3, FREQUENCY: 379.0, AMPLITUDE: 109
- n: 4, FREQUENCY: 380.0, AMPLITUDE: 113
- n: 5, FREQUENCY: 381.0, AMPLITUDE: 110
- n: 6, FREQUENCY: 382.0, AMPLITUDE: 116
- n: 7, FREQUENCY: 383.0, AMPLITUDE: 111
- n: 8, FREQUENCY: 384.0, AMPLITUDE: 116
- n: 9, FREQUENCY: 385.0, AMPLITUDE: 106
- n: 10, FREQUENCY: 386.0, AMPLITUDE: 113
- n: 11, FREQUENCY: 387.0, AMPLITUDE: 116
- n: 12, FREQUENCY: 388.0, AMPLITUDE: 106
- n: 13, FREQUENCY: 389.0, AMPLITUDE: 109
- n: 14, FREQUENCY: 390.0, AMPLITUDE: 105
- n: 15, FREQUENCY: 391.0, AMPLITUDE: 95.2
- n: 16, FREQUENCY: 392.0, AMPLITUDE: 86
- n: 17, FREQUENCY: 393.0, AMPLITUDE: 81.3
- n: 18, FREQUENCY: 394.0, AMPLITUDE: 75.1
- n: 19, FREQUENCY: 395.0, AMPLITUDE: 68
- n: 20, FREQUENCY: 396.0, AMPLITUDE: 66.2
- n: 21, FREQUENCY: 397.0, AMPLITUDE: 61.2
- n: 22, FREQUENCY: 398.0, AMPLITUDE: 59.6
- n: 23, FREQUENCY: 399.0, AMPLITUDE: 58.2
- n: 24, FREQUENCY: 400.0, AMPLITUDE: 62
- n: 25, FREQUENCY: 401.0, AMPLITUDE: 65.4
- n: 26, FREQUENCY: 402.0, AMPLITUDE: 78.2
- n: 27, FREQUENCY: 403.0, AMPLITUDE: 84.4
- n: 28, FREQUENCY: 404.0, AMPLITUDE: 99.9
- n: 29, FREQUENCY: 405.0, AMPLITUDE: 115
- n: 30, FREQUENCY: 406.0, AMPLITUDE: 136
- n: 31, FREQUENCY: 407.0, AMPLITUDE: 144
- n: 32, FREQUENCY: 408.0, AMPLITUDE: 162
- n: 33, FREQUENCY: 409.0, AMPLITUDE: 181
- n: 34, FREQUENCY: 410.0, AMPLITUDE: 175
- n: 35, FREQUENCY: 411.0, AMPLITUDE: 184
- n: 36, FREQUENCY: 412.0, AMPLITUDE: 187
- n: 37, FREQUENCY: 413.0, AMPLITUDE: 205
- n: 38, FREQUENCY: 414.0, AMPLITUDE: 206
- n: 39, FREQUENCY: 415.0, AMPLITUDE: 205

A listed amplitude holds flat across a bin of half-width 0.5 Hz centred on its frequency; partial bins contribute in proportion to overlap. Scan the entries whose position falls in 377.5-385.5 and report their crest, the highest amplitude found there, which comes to 116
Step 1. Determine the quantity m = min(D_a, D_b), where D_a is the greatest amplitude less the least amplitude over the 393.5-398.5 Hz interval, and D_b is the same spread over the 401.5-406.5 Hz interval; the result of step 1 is 15.5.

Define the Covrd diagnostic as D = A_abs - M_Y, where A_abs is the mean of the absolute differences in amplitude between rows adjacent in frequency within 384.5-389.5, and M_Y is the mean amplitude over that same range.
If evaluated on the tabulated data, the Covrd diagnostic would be -104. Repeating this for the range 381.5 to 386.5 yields -106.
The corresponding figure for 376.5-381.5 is -109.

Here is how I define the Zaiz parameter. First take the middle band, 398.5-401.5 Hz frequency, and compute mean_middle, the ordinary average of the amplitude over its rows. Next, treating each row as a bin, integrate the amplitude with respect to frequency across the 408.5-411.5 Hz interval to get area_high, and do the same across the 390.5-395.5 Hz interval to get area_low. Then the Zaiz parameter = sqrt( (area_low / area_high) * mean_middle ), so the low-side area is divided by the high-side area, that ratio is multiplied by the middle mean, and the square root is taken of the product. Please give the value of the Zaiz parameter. 6.8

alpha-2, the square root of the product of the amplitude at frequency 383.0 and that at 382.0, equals 113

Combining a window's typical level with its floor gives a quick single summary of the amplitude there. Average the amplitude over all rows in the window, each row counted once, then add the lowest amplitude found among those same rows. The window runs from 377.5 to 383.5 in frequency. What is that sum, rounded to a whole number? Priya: 221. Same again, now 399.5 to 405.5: 146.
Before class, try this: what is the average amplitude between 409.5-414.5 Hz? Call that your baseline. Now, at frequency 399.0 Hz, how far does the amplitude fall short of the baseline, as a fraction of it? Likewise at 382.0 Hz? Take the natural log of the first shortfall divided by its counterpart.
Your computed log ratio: 0.6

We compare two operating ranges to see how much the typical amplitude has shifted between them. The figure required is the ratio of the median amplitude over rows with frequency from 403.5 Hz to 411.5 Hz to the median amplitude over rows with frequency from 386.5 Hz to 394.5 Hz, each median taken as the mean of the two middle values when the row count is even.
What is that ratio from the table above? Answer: 1.5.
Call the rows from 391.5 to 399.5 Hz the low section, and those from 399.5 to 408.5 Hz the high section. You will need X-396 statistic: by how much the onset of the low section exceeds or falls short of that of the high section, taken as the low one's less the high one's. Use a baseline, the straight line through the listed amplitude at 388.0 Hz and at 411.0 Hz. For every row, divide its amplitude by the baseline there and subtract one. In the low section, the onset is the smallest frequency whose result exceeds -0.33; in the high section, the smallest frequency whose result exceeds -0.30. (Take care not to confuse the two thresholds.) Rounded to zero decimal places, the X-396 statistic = -13 Hz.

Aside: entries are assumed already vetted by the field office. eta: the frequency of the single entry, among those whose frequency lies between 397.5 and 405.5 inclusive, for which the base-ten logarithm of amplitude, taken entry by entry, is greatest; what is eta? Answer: 405.0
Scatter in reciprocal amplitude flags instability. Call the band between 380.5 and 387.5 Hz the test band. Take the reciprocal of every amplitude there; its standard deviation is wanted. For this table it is 0.0003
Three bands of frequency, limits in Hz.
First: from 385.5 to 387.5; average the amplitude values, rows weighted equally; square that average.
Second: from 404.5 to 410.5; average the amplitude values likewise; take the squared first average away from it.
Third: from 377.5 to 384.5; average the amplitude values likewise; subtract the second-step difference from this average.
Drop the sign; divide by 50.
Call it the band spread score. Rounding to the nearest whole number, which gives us 261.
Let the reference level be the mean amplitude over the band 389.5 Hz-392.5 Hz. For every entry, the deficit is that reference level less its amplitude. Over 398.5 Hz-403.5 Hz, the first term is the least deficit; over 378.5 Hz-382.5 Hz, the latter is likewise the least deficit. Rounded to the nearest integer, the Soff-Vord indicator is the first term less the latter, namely 32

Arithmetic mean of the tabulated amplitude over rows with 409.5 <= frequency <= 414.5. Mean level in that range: 191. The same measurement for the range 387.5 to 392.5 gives 100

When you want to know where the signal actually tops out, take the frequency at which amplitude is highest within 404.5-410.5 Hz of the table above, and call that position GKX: 409.0 Hz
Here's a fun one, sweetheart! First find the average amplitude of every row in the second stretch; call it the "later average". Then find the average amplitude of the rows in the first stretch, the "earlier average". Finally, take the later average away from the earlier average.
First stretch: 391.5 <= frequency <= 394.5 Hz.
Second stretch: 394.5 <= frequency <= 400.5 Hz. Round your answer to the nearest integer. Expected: 18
